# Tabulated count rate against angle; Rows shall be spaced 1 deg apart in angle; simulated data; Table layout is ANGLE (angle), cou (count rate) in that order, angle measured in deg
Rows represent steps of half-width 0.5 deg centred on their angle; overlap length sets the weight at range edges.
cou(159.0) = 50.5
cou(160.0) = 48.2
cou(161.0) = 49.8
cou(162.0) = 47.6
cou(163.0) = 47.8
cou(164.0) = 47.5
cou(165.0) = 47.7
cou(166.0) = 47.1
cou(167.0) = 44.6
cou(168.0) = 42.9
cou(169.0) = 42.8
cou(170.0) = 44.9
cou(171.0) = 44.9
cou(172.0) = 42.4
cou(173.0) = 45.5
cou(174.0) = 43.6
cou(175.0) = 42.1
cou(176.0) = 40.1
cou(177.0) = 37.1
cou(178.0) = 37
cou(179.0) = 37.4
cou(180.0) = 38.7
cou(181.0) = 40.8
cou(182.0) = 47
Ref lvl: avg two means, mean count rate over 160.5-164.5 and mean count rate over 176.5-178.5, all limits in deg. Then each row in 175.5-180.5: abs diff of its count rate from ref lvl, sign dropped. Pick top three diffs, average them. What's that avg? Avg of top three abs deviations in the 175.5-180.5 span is 5.4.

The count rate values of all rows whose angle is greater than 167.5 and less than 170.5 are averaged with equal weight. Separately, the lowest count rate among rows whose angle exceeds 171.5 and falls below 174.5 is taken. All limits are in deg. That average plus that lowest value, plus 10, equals 96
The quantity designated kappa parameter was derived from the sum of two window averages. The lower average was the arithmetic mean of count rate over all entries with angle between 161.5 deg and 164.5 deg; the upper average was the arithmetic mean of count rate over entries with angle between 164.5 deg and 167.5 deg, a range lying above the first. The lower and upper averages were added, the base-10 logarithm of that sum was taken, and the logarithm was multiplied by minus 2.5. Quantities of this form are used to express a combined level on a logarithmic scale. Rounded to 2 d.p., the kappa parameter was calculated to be -4.93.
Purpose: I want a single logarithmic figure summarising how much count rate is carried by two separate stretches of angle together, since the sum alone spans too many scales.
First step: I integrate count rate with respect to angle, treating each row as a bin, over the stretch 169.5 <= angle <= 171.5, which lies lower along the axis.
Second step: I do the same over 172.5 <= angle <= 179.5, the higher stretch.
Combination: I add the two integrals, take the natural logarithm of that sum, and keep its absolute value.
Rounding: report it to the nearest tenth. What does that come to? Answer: 5.9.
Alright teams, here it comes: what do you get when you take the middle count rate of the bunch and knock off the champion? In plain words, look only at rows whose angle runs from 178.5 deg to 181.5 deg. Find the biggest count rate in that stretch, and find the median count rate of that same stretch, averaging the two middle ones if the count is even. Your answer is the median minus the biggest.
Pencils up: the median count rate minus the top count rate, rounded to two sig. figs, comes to -2.1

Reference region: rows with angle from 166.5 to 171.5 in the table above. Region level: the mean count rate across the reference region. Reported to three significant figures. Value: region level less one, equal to 43.0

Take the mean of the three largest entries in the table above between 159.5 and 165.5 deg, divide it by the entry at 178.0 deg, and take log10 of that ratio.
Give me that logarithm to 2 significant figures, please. 0.12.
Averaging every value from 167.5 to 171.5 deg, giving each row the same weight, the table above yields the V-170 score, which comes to 44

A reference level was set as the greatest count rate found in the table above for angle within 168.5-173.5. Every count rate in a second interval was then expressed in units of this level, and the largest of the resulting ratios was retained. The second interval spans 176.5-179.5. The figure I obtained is 0.82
